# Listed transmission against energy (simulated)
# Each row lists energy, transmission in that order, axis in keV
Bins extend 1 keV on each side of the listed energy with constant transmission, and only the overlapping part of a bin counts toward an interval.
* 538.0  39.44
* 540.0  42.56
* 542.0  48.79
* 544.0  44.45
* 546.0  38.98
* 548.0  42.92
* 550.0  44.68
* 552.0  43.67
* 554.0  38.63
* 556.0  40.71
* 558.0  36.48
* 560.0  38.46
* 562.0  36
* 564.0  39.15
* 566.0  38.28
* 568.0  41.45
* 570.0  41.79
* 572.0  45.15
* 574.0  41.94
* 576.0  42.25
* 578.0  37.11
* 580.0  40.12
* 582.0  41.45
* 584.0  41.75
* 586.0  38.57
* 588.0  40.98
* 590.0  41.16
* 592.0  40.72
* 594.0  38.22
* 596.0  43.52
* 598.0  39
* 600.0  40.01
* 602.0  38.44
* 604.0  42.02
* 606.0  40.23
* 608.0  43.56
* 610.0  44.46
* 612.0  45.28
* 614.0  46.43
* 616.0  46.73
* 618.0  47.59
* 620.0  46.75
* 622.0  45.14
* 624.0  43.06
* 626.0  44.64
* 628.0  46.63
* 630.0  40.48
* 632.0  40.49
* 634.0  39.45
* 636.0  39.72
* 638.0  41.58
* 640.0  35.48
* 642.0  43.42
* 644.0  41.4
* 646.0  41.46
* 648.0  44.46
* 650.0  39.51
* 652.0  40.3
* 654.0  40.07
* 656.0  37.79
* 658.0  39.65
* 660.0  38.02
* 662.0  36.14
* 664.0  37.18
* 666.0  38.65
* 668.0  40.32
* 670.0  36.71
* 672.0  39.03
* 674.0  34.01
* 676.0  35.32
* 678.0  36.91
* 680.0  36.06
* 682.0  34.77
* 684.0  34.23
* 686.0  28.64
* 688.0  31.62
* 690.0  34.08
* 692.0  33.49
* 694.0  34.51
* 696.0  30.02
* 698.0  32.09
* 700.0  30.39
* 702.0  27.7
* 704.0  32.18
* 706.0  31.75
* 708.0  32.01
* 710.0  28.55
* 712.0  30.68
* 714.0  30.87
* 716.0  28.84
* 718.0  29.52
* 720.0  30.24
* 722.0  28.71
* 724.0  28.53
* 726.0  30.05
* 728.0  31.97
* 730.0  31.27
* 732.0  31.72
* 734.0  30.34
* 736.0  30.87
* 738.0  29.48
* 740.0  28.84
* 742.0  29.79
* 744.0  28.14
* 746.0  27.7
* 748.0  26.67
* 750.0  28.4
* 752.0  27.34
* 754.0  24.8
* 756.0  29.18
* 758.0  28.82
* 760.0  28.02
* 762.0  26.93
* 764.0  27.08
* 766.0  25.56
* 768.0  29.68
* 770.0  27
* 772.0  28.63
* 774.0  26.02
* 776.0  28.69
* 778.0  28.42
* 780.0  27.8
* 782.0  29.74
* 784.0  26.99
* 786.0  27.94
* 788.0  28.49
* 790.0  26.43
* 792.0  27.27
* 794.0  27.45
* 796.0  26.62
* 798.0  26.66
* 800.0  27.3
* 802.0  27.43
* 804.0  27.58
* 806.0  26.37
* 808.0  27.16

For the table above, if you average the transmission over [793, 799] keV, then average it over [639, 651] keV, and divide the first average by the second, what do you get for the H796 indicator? 0.66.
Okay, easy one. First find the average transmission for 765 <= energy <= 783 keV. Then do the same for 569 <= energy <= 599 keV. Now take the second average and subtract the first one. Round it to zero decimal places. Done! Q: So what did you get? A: 13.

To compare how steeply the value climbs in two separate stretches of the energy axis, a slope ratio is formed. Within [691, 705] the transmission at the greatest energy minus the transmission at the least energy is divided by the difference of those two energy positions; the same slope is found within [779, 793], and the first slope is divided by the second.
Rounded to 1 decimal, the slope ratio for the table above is 2.5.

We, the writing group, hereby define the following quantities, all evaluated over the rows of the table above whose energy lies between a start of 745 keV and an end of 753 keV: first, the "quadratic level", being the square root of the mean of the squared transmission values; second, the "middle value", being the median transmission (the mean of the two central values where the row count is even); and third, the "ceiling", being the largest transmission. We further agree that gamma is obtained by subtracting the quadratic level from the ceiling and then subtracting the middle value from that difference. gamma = -27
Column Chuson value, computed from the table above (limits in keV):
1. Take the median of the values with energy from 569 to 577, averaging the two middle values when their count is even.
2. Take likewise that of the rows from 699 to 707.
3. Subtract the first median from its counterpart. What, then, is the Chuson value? -11.0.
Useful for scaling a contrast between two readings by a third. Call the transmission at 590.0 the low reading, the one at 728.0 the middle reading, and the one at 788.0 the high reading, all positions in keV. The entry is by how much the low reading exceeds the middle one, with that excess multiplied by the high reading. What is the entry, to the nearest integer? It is 262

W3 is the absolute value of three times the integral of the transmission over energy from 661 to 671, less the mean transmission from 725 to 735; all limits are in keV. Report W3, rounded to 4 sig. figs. 1103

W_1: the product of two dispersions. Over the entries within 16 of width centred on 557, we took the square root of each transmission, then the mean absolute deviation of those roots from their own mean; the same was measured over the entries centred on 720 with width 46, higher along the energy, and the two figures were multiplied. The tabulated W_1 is 0.020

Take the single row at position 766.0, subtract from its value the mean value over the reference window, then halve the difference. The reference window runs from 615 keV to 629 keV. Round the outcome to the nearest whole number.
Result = -10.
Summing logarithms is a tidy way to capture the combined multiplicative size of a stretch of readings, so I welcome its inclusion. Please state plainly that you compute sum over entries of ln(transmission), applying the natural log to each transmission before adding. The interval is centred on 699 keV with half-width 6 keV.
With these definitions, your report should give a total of 21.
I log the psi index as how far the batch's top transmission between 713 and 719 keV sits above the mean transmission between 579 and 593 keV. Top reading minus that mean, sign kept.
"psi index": -10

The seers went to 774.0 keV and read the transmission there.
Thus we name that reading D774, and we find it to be 26.02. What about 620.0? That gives 46.75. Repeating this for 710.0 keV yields 28.55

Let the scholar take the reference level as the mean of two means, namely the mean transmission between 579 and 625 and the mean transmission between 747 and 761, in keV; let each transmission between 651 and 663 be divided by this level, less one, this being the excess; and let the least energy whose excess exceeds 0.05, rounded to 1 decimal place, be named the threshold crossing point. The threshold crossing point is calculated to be 652.0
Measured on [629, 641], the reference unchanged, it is 630.0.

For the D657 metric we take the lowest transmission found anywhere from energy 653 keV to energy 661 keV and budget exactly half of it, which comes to 18.9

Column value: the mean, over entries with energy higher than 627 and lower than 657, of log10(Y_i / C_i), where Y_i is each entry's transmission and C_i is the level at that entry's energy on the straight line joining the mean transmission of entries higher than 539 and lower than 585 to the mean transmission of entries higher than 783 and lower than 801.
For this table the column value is 0.05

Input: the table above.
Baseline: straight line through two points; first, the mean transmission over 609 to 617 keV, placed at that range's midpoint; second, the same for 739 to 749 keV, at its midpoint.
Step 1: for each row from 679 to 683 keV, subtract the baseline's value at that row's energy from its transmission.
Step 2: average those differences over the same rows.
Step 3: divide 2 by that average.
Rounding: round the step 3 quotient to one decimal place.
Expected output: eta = -1.6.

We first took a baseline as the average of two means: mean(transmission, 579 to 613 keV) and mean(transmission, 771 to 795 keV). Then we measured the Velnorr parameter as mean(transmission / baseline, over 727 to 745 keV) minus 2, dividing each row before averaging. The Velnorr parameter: -1.12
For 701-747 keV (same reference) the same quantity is -1.13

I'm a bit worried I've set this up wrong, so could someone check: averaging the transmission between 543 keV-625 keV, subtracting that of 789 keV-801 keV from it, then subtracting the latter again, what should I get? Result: -12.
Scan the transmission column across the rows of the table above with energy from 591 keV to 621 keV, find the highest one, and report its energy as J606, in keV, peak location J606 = 618.0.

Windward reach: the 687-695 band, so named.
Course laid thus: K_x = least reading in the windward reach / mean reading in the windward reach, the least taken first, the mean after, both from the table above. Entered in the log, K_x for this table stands 0.95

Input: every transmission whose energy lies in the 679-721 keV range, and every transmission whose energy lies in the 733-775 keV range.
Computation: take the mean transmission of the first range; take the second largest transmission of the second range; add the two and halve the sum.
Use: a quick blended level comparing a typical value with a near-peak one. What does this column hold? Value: 30.9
